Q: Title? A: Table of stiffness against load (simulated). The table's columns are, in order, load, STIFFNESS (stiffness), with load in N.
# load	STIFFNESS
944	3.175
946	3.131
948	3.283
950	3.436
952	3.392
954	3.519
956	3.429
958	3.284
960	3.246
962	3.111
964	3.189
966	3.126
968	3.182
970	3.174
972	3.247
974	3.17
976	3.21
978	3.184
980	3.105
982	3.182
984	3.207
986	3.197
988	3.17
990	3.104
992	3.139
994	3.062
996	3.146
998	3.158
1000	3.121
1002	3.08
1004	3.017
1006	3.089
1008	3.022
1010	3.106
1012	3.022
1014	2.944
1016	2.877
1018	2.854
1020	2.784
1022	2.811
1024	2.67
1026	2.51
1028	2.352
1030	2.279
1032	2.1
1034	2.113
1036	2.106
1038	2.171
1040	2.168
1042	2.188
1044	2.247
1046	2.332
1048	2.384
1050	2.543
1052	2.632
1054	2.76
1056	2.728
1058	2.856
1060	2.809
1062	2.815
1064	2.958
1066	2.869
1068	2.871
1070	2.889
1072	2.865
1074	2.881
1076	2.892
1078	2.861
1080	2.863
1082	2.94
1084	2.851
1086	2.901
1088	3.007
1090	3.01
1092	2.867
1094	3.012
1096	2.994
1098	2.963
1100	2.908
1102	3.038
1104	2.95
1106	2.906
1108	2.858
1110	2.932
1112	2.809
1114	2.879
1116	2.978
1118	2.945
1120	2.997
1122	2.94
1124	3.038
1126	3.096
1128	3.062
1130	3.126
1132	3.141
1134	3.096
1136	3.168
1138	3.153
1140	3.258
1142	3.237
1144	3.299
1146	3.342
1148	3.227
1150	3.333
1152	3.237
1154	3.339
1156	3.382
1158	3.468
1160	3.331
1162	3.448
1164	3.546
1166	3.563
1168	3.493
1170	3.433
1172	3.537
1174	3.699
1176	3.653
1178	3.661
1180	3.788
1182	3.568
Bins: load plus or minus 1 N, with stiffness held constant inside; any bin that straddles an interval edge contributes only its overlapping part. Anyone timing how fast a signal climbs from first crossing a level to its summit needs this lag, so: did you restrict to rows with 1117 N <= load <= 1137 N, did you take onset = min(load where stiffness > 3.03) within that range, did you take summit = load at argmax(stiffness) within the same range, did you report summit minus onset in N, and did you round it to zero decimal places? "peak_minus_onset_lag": 12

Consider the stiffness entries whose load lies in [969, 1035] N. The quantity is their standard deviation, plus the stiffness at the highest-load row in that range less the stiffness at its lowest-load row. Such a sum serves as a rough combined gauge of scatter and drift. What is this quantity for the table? -0.74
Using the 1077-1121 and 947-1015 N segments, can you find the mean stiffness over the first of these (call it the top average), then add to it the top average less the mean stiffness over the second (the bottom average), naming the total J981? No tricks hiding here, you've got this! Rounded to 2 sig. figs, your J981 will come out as 2.7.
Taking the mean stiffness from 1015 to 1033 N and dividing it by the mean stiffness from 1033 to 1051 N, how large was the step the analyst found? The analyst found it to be 1.15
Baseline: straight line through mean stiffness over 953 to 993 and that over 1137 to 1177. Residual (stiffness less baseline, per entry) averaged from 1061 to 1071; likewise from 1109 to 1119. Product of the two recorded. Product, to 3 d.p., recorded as 0.189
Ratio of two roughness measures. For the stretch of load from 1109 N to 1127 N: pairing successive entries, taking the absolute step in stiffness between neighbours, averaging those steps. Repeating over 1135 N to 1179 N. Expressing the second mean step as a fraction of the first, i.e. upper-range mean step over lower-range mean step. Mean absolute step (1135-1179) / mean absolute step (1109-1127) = 1.04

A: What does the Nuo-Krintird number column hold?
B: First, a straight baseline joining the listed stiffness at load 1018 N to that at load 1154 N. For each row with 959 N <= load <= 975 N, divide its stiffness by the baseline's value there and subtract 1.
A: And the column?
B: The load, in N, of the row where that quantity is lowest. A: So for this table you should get 966 N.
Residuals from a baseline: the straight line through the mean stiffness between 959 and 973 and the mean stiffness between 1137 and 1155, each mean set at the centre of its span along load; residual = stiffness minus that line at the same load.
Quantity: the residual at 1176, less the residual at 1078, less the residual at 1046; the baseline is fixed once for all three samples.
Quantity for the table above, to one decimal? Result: 1.6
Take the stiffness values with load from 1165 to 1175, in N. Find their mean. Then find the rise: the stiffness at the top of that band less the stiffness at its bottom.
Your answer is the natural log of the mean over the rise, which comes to 3.26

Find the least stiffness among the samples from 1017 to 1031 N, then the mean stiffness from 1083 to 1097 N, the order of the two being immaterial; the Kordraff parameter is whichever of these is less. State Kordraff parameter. 2.28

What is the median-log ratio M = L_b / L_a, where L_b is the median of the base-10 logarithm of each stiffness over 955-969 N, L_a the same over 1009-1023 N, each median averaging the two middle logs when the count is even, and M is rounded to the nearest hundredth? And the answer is 1.10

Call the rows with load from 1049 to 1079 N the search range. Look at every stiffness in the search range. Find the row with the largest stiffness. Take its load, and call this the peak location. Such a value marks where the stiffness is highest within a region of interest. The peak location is 1064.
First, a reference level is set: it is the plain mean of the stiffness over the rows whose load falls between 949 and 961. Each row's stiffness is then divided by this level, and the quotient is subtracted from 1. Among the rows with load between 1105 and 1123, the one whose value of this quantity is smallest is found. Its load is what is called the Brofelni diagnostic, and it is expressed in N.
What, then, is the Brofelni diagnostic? 1120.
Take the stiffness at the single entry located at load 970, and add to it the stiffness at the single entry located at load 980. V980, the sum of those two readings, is 6.28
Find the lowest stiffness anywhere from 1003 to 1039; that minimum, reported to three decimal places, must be 2.100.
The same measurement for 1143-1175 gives 3.227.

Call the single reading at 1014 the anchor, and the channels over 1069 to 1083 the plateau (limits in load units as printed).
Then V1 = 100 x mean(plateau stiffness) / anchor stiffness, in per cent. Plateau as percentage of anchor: 98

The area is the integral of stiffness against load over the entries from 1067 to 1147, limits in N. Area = 240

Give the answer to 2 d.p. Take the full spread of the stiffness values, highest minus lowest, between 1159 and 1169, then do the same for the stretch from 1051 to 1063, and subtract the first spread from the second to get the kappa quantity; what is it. -0.01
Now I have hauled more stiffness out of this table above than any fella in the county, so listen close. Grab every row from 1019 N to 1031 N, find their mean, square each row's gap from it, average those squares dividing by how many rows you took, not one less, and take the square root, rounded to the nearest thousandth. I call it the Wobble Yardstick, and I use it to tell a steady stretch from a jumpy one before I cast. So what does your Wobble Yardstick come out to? 0.204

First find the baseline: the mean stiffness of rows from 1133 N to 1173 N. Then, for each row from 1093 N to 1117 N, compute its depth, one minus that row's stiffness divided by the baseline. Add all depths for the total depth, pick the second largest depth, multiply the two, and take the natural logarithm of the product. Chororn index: -1.5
